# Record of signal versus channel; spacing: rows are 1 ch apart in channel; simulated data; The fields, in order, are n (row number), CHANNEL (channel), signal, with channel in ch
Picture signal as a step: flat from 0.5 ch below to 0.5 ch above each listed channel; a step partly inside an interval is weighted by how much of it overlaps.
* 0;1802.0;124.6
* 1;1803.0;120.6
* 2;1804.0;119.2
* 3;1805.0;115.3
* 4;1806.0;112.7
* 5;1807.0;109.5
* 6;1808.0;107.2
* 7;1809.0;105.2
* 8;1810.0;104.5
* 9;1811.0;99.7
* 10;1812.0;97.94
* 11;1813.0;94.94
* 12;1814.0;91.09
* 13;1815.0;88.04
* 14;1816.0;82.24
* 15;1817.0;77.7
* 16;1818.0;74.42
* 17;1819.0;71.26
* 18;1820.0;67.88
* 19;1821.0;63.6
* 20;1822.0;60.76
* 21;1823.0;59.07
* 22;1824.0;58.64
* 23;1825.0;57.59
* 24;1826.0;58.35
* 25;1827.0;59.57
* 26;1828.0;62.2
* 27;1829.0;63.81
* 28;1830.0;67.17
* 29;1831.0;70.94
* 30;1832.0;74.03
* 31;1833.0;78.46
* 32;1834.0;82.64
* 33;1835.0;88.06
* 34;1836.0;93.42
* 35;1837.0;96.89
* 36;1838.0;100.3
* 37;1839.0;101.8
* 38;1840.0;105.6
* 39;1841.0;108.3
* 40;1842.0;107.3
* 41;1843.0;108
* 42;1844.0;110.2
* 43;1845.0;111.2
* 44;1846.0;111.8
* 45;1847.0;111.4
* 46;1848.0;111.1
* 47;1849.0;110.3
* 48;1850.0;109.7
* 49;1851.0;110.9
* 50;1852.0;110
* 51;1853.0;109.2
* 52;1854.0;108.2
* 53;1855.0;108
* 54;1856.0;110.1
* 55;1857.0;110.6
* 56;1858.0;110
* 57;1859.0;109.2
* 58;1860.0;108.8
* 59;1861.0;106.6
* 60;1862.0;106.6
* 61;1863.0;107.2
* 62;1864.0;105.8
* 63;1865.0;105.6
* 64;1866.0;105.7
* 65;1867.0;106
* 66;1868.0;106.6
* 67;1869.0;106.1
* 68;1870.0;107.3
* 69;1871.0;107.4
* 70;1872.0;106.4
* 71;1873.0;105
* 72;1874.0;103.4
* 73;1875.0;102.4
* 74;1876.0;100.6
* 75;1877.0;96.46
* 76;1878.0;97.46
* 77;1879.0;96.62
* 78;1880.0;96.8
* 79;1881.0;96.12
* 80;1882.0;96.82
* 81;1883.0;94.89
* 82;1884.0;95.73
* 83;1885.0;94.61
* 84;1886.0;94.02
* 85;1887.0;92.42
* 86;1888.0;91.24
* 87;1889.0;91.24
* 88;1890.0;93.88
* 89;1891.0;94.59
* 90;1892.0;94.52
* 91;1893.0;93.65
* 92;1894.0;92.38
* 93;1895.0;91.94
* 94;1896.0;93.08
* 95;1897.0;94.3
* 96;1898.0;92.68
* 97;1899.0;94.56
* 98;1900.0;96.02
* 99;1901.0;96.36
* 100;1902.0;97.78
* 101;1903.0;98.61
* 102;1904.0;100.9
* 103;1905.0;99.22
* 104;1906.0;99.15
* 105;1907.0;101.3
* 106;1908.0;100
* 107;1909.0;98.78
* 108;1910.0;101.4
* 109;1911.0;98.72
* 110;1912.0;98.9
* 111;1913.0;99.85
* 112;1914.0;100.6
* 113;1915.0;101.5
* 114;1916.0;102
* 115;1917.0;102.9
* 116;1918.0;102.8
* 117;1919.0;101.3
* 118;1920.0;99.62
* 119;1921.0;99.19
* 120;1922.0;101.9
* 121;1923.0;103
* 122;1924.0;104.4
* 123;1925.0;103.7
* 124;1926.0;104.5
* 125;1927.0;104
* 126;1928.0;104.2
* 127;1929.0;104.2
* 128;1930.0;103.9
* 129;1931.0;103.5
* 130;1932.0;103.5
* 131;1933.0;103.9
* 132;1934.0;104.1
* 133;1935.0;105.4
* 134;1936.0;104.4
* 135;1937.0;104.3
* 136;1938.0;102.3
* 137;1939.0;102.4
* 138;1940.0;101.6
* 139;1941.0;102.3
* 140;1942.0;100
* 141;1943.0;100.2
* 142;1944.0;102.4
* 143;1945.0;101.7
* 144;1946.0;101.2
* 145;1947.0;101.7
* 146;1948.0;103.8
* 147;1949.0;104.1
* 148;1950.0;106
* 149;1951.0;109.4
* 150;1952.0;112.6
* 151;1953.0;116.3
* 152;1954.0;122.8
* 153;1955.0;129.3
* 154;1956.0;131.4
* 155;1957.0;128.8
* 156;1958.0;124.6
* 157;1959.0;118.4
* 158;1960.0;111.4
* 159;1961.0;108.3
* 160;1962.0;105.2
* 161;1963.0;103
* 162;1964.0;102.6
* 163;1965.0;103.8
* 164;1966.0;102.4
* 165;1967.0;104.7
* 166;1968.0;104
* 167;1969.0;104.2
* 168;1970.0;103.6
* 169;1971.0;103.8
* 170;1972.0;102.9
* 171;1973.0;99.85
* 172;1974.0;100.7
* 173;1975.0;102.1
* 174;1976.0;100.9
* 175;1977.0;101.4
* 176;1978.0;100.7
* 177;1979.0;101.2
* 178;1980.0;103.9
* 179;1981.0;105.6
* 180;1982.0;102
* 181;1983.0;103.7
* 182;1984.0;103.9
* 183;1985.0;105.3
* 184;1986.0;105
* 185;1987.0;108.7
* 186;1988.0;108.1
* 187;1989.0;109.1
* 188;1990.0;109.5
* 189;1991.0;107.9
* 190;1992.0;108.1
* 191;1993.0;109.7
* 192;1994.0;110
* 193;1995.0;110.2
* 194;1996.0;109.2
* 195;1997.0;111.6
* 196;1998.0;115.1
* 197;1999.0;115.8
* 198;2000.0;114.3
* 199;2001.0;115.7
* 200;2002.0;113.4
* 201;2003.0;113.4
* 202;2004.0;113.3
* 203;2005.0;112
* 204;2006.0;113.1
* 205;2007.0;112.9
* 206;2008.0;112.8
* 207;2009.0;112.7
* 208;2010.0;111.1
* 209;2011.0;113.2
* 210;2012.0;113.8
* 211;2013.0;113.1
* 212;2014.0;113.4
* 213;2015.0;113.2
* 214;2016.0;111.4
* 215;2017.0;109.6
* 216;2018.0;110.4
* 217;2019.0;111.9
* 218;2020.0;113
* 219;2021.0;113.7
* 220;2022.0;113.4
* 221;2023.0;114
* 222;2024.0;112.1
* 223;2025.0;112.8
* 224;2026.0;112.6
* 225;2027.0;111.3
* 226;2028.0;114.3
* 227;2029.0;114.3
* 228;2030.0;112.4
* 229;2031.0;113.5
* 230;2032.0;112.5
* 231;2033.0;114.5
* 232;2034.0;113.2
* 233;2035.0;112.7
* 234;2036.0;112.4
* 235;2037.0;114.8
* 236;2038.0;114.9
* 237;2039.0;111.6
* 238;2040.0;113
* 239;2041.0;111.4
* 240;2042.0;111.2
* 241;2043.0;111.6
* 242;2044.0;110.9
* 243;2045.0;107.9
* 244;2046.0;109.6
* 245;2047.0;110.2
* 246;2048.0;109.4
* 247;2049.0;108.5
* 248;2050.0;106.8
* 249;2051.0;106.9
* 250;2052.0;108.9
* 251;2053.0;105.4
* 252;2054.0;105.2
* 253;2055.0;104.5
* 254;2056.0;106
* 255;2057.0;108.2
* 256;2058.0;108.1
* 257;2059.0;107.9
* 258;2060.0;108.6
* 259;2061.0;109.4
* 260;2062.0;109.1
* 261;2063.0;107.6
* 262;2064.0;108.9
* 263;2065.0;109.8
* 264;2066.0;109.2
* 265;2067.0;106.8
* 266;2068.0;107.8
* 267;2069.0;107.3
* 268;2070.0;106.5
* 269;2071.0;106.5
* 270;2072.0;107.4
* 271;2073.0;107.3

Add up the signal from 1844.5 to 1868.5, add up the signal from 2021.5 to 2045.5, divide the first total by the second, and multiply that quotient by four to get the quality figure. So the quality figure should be 3.86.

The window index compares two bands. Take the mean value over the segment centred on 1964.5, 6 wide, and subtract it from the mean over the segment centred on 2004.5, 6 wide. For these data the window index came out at 9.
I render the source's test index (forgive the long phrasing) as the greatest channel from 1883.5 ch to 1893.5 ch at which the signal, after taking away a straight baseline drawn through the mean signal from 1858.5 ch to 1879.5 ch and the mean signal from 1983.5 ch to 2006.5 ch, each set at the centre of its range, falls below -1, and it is 1893.0 ch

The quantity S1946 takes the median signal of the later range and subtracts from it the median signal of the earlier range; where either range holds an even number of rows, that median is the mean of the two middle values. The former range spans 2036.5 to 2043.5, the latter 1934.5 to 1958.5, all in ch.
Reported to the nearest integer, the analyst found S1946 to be 7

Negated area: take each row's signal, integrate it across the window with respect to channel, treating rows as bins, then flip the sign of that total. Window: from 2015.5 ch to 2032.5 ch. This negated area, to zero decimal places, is -1913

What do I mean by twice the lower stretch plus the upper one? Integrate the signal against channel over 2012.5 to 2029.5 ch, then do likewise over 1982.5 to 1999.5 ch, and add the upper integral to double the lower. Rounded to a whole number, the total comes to 5616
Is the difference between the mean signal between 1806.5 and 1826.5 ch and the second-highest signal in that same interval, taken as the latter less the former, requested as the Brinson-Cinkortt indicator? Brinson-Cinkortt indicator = 25.7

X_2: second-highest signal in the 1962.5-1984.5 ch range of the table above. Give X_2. 104.7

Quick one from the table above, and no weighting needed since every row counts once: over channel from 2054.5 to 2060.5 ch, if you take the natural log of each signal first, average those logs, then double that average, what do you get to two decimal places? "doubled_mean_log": 9.35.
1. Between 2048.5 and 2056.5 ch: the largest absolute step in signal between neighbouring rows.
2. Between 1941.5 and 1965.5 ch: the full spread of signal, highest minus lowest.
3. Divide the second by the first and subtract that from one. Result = -8.0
